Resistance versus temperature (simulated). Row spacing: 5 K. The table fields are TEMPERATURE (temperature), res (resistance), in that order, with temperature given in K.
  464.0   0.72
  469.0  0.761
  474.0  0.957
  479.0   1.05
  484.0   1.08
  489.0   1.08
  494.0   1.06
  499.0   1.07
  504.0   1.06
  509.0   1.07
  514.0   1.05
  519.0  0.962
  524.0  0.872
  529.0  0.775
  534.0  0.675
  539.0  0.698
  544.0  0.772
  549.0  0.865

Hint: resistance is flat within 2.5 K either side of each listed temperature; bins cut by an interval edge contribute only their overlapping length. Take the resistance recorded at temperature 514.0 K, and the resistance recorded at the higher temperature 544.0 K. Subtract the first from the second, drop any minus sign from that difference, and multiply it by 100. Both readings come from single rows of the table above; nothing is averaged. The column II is 28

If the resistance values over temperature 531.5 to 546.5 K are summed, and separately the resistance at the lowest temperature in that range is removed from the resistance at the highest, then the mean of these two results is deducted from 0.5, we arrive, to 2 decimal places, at -0.62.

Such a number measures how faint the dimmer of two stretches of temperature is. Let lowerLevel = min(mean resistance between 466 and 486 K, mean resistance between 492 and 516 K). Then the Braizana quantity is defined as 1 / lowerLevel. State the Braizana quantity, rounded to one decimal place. 1.0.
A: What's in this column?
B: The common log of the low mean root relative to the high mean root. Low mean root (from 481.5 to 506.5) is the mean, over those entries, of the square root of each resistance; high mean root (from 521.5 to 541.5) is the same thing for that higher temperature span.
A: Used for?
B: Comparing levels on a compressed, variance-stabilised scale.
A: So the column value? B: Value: 0.076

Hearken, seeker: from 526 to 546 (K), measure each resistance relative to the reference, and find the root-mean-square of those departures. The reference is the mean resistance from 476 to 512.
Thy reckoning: 0.34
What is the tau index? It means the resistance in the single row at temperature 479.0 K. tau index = 1.05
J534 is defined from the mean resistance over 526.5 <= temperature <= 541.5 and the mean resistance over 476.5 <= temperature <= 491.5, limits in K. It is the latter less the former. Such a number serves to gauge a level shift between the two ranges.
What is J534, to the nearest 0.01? 0.35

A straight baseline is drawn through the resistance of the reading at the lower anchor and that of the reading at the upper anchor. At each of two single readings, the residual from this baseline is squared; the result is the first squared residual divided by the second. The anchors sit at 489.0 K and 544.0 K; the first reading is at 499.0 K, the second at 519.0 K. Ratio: 0.8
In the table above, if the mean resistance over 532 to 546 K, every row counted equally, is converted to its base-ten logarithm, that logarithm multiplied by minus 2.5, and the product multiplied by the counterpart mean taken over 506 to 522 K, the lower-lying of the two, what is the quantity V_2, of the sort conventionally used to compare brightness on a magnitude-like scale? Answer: 0.37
